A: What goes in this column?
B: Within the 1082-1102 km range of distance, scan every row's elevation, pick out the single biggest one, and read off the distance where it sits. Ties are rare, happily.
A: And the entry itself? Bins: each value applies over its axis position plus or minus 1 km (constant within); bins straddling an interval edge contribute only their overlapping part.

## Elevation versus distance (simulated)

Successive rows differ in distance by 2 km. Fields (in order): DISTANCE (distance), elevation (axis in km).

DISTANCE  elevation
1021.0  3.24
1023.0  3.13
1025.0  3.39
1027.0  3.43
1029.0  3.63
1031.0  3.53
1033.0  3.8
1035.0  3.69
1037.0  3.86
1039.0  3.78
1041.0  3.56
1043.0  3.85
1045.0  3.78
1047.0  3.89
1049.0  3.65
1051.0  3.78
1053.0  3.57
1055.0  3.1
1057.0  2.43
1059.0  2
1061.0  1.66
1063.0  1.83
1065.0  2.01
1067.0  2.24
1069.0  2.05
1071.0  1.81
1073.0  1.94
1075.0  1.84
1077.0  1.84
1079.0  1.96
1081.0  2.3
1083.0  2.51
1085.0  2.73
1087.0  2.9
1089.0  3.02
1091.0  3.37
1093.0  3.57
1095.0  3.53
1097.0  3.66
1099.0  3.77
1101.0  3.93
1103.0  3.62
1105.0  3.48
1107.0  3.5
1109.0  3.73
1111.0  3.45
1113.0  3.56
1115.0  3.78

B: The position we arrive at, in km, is 1101.0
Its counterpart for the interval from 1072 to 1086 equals 1085.0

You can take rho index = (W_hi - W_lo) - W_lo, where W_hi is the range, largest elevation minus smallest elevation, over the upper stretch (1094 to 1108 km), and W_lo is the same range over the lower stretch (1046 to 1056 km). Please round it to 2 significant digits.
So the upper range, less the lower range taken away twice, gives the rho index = -1.1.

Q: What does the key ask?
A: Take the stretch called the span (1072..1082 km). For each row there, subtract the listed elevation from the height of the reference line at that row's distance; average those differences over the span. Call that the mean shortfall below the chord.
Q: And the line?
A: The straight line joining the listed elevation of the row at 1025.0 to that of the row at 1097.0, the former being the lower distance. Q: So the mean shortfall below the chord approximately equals 1.6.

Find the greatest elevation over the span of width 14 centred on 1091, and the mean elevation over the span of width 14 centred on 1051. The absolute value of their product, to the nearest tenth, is 12.7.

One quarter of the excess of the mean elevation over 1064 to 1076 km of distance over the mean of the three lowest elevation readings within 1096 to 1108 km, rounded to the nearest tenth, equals -0.4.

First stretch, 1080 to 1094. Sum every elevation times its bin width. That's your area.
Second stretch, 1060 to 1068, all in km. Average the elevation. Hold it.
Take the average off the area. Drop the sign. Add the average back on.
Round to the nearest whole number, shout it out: 41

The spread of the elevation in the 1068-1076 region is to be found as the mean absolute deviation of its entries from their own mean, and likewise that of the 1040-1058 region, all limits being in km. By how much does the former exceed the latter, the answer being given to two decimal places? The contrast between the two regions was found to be -0.25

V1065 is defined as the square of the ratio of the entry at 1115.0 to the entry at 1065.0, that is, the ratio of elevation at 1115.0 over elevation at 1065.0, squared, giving 3.5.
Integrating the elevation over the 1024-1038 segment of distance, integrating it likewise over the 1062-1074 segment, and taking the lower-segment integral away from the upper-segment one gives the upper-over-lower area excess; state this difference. -27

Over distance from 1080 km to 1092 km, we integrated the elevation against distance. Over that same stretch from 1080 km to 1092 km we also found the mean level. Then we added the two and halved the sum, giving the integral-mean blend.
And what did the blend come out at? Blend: 18.2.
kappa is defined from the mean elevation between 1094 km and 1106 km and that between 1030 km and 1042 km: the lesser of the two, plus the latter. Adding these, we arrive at 7.4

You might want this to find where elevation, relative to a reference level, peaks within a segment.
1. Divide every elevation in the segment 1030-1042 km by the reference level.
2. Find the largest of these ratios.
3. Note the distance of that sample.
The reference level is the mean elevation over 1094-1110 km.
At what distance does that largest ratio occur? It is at 1037.0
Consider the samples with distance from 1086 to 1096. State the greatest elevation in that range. 3.57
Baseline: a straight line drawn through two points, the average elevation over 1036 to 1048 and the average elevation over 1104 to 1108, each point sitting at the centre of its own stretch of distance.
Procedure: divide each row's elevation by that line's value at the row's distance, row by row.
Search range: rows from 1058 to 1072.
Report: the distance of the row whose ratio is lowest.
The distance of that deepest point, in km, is 1061.0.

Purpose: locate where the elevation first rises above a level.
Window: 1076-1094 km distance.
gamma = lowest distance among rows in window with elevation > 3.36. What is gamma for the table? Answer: 1091.0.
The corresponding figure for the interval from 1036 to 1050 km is 1037.0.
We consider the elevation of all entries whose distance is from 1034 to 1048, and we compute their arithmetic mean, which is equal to 3.77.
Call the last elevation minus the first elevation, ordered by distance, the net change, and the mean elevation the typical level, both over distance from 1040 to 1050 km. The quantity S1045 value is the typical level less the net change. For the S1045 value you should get 3.66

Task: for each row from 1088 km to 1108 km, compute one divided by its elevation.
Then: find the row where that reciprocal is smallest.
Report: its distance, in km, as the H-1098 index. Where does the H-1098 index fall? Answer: 1101.0 km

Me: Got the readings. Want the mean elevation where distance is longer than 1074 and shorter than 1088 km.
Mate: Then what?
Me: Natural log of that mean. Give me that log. 0.83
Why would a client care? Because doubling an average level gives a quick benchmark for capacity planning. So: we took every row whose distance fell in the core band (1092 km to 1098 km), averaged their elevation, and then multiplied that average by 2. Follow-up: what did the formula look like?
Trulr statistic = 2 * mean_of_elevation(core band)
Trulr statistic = 7.17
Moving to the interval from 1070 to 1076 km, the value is 3.73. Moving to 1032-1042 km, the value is 7.48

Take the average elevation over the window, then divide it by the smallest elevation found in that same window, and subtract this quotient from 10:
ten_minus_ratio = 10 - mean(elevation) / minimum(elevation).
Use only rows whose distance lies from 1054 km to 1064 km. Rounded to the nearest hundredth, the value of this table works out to 8.67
